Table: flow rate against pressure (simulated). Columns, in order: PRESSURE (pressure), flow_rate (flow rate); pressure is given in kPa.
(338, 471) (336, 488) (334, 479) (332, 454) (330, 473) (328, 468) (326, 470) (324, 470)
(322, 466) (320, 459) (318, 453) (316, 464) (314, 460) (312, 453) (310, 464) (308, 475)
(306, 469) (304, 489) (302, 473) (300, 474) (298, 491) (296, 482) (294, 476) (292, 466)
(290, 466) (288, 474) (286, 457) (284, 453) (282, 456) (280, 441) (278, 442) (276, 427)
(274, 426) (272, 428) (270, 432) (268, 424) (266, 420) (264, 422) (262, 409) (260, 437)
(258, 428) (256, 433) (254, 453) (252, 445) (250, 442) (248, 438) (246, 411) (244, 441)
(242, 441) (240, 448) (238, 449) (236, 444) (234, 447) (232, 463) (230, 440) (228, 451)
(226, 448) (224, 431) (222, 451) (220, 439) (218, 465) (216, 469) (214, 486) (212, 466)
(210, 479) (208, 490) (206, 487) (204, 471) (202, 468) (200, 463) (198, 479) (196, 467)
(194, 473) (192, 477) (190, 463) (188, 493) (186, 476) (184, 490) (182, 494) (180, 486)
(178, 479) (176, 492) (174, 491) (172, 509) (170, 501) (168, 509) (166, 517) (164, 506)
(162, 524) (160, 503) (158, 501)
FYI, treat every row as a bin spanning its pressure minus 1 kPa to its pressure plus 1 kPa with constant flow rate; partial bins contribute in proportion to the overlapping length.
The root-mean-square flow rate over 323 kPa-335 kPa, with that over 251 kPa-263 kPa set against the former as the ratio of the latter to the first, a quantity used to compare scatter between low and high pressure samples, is 0.93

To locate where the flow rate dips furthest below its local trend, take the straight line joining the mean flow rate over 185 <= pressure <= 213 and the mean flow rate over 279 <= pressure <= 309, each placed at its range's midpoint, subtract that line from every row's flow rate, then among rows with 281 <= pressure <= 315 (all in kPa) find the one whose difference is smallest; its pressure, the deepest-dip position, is 284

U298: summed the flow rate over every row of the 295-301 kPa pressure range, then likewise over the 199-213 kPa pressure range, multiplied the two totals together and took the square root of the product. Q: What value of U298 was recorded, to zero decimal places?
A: 2193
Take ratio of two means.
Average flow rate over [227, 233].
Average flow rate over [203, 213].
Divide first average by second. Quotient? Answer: 0.943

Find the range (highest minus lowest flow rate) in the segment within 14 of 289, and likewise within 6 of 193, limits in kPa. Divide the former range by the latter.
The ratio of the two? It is 2.1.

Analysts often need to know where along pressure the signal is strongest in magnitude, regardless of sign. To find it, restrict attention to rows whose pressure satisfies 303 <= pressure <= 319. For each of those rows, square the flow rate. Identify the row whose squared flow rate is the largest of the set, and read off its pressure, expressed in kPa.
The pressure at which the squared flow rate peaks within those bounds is 304 kPa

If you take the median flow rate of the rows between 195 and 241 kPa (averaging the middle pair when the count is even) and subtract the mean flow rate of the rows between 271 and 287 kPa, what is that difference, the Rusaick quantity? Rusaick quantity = 22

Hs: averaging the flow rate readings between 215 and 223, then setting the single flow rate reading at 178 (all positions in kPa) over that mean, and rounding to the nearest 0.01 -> 1.05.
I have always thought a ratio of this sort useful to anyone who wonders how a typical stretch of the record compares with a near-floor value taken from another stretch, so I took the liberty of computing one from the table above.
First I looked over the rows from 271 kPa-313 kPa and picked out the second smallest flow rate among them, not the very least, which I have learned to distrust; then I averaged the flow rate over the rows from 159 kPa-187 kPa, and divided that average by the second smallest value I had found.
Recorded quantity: 1.17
